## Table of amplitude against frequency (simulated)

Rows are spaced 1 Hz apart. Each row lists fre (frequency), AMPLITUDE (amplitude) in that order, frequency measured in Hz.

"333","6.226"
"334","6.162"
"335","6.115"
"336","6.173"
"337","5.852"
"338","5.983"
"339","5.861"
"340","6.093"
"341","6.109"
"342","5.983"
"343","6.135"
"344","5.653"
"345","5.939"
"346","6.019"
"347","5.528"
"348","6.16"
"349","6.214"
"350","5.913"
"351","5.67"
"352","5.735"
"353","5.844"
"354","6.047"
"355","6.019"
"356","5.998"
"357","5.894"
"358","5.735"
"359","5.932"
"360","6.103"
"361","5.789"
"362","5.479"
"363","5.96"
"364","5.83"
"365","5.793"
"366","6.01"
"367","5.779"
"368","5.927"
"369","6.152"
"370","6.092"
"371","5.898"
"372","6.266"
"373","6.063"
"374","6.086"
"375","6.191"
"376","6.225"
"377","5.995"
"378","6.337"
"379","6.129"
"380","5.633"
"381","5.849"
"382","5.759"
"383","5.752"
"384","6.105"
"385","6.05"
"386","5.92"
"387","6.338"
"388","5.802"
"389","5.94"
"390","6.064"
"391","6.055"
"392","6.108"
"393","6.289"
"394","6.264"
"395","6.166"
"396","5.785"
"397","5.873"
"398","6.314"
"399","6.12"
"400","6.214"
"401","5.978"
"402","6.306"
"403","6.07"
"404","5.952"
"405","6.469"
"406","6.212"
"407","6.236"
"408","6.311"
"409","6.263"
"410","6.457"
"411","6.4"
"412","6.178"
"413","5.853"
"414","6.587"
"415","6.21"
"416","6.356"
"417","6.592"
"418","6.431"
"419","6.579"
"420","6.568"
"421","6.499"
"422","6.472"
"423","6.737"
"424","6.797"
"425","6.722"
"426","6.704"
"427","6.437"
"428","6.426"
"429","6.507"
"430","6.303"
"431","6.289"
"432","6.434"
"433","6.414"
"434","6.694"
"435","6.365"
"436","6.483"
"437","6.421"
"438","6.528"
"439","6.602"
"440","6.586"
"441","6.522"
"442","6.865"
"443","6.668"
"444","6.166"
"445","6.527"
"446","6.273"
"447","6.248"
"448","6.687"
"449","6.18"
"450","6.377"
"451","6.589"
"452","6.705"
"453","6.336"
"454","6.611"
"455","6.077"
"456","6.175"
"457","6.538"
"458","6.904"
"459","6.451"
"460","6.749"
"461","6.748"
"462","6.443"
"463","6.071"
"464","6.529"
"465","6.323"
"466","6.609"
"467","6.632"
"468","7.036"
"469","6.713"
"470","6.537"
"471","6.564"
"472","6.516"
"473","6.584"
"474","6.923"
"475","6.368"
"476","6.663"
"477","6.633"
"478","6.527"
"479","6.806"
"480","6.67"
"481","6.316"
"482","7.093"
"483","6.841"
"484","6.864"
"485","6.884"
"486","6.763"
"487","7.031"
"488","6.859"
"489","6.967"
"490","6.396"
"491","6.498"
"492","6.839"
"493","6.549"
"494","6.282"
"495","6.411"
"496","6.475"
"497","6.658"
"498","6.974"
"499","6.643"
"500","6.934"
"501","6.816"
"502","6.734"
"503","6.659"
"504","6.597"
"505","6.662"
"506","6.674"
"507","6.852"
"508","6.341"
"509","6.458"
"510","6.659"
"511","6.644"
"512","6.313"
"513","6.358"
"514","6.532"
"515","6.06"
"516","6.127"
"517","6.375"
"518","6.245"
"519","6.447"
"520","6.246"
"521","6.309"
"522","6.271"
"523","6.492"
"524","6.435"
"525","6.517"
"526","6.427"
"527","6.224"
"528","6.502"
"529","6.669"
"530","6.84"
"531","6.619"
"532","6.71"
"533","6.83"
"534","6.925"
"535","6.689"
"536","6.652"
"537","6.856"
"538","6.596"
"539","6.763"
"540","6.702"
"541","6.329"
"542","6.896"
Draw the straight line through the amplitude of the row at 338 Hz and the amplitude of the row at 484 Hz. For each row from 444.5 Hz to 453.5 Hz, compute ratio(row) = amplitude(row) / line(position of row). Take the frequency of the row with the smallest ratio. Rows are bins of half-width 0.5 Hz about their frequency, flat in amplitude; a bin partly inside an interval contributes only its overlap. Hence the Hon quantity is 449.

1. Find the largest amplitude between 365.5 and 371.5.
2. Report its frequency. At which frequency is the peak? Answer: 369 Hz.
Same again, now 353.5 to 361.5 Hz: 360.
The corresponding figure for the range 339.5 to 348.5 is 348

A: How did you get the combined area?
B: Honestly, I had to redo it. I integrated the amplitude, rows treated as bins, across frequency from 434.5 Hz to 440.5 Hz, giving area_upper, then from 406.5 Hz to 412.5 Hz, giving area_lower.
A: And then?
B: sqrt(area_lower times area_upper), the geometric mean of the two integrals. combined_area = 38.4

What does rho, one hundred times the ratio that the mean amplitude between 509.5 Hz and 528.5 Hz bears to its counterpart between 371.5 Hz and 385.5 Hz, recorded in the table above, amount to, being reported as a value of 106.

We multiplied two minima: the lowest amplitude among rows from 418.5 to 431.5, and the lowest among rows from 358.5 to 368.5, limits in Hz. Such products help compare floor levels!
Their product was 34.5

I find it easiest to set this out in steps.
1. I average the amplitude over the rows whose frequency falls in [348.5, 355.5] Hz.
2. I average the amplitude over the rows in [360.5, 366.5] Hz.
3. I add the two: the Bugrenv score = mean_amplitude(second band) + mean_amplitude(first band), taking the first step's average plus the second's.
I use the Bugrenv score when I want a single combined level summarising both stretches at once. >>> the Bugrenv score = 11.7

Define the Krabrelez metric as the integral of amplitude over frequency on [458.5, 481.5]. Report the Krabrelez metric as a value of 151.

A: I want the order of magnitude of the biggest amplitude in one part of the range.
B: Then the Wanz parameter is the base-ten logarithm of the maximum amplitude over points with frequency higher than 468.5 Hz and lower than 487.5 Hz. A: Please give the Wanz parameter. 0.851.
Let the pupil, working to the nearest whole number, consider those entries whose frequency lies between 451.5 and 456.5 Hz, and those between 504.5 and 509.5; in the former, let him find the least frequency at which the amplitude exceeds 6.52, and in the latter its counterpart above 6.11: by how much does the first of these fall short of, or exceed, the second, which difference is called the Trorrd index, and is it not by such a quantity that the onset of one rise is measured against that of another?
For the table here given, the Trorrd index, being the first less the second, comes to -53 Hz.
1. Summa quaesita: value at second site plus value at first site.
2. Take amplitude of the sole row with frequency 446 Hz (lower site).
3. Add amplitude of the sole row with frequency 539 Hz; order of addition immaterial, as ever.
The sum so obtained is 13.04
